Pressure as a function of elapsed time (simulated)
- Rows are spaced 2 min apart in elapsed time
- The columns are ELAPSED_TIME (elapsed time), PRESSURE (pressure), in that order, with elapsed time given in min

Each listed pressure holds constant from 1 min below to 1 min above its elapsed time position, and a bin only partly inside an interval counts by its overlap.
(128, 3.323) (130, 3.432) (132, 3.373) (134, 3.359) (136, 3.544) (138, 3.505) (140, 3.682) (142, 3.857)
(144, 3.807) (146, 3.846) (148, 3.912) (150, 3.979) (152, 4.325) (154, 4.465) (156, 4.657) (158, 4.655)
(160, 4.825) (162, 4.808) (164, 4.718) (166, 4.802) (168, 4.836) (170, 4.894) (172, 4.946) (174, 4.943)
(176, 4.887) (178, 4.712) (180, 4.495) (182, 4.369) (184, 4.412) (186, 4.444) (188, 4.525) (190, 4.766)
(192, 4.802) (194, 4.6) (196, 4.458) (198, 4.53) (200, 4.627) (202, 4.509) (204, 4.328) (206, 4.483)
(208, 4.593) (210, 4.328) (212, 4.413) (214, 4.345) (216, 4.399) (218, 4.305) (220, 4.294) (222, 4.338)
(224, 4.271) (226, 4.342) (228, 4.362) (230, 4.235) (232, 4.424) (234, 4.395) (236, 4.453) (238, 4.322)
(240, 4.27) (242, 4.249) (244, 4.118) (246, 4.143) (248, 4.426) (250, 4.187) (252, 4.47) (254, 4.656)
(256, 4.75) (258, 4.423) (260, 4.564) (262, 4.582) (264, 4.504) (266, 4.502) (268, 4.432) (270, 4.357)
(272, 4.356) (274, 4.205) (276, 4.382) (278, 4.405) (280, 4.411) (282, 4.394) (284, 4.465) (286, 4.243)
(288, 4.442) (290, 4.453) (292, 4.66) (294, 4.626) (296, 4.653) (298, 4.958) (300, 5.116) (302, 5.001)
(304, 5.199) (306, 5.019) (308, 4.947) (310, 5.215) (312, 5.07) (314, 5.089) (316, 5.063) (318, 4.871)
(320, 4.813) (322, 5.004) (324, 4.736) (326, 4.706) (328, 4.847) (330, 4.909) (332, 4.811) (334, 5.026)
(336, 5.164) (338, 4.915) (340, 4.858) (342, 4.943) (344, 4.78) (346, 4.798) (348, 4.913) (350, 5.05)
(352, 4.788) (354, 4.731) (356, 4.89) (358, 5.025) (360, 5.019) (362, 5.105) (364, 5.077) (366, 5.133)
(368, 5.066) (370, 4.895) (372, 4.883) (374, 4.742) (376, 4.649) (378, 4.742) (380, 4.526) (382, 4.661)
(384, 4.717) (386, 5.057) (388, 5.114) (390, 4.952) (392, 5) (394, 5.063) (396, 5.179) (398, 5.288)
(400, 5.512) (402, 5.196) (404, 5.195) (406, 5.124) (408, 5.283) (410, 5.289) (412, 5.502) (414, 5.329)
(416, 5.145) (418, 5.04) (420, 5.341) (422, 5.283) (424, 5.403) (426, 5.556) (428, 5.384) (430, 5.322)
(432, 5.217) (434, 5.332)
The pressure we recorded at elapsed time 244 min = 4.118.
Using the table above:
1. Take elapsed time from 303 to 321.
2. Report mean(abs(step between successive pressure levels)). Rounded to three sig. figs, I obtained 0.120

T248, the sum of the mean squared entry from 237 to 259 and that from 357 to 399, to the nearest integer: 44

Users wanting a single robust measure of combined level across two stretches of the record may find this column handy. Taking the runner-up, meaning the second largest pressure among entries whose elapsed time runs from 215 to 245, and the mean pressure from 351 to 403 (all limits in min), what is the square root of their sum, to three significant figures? 3.06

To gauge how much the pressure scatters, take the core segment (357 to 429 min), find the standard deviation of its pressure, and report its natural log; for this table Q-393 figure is -1.4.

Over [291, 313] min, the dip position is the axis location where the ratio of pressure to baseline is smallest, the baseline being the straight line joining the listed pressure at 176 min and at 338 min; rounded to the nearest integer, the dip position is 294 min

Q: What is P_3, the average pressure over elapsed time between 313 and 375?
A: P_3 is 4.92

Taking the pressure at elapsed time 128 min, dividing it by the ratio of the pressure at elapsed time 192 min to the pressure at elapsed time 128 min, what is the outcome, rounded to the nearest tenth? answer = 2.3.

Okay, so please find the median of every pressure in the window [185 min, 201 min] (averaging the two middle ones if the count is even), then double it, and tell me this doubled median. 9.1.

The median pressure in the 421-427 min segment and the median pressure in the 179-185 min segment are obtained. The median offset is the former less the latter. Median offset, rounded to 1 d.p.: 1.0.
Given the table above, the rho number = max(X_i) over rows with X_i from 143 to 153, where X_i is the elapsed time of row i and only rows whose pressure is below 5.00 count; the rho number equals 152 min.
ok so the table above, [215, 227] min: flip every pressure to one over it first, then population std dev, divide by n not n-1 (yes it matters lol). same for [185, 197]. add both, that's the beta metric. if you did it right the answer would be 0.0088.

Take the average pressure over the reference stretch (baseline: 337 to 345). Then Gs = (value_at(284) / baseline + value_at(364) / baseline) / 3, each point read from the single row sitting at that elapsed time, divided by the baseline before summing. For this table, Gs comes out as 0.653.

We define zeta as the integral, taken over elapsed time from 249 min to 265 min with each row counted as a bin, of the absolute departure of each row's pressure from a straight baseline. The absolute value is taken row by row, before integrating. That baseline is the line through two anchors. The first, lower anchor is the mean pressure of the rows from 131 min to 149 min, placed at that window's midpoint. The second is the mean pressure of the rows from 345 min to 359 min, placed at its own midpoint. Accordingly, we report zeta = 3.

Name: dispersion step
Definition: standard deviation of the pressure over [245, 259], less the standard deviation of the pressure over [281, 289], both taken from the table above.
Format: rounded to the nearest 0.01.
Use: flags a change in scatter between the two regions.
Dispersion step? 0.12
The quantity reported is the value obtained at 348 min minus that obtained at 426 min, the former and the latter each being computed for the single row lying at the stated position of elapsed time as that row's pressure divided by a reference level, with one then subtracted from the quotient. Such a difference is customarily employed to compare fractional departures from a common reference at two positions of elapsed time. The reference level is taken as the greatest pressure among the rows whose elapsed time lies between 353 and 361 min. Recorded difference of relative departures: -0.13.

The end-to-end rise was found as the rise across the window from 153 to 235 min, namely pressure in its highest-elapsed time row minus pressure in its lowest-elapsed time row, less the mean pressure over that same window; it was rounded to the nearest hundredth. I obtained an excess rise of -4.62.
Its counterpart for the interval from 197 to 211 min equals -4.69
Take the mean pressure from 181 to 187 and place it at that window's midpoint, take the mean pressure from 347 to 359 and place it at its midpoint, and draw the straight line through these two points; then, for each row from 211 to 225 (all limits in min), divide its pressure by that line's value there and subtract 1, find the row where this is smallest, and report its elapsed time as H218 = 224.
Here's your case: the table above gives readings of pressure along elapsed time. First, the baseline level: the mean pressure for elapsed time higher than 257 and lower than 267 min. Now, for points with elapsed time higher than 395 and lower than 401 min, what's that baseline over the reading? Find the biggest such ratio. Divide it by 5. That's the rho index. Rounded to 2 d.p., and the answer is 0.17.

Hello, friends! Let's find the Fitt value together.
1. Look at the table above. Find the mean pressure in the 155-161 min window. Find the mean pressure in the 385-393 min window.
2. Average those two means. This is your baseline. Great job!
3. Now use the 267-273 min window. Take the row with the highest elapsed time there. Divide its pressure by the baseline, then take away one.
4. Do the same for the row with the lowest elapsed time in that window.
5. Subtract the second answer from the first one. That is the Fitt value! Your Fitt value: -0.016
